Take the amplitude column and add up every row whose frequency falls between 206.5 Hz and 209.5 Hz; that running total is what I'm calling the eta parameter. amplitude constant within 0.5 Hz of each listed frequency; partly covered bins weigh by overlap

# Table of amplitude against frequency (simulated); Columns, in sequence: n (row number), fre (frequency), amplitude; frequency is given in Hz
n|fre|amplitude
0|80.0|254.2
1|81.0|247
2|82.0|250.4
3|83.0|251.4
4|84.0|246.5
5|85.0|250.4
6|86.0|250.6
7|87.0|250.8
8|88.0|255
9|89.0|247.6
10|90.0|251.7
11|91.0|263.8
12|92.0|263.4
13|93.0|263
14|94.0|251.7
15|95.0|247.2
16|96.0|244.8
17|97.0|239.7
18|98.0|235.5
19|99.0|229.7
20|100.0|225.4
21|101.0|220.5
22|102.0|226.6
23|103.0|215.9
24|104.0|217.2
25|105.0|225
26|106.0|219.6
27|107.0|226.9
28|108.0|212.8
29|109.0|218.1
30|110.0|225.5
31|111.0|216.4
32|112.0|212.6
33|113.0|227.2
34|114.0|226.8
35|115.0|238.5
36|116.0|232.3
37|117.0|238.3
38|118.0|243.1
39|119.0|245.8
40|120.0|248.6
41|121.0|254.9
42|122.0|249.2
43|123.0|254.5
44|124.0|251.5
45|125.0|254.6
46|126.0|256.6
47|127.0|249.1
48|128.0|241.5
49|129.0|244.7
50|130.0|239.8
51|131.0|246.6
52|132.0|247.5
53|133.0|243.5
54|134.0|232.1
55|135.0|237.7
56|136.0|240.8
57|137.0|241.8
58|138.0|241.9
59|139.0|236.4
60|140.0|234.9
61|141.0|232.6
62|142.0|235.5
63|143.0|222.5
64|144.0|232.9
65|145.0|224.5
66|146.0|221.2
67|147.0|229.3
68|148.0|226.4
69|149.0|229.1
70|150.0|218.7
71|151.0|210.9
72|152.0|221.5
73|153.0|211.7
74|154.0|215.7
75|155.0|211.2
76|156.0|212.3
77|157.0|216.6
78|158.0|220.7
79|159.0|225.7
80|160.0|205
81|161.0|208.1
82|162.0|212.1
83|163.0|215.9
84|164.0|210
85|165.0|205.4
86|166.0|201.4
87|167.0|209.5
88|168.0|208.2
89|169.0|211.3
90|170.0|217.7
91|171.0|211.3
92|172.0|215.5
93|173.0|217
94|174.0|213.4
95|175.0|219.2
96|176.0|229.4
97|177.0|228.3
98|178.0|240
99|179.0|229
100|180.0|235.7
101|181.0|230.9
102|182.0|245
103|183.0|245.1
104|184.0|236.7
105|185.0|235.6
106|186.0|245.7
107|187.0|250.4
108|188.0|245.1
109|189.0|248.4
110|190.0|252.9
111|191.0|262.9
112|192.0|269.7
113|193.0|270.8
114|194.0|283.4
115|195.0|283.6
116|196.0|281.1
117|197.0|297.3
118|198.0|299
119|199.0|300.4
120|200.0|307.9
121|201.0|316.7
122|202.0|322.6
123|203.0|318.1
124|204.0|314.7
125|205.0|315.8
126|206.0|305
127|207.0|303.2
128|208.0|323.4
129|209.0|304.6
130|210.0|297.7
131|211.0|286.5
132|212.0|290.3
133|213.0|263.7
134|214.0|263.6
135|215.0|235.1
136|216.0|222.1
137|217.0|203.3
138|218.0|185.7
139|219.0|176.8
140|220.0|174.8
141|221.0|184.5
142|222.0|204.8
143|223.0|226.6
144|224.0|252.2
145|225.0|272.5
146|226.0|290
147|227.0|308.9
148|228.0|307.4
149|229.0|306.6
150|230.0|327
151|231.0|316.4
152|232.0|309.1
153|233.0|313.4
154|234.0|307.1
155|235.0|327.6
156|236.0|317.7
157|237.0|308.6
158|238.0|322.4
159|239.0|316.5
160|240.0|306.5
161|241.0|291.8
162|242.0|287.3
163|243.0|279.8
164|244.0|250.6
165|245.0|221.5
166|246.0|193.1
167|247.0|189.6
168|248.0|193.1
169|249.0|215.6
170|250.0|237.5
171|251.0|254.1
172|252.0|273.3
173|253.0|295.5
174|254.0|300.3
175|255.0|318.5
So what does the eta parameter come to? 931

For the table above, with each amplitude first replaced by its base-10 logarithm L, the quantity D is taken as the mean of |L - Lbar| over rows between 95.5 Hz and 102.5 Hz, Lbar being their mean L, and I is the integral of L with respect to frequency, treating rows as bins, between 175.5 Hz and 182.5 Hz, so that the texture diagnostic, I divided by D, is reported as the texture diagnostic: 1256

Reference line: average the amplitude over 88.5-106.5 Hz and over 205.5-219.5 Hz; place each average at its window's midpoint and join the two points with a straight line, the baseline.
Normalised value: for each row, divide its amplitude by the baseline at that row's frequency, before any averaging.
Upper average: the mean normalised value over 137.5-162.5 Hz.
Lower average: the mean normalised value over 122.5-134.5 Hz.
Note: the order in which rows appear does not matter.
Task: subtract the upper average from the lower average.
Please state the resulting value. 0.12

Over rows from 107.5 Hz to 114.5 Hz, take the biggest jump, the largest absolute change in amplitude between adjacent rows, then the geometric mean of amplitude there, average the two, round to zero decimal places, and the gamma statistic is 117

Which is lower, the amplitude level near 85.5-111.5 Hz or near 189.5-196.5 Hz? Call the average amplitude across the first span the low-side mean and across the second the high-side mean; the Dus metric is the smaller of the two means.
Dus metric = 236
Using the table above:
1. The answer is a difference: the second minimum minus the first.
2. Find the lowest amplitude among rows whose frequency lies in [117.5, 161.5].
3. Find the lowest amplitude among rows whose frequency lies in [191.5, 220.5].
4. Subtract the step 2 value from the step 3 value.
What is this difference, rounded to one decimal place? -30.2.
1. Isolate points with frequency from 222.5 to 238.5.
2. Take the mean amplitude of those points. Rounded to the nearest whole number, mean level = 301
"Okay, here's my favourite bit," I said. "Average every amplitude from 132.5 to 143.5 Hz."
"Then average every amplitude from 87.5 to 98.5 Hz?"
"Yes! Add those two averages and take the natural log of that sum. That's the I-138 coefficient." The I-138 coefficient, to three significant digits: 6.19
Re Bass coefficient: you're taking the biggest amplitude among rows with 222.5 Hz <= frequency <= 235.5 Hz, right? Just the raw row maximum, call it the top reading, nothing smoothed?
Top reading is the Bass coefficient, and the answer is 327.6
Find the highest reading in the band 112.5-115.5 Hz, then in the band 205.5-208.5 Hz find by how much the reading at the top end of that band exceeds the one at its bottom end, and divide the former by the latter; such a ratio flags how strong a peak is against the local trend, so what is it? 13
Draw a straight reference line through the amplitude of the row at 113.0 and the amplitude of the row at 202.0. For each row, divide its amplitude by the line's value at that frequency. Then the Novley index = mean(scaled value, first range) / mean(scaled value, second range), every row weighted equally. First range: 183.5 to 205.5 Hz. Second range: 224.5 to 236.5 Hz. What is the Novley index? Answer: 1.02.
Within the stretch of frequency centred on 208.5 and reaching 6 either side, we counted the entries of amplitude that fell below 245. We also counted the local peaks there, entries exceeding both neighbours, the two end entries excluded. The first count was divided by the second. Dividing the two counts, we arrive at 0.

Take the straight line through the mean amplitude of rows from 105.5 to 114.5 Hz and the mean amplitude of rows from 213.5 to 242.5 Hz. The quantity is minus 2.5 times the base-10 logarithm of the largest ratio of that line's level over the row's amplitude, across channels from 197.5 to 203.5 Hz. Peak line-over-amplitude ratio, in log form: 0.16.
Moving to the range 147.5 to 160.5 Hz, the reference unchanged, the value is -0.18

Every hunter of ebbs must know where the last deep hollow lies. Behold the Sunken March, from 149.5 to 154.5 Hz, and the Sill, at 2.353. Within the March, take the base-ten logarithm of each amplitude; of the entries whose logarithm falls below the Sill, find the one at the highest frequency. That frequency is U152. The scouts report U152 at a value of 154.0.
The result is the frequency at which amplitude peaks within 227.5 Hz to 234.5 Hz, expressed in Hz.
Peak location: 230.0 Hz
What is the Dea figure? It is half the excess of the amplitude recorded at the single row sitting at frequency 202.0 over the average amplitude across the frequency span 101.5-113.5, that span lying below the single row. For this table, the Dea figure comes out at 51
